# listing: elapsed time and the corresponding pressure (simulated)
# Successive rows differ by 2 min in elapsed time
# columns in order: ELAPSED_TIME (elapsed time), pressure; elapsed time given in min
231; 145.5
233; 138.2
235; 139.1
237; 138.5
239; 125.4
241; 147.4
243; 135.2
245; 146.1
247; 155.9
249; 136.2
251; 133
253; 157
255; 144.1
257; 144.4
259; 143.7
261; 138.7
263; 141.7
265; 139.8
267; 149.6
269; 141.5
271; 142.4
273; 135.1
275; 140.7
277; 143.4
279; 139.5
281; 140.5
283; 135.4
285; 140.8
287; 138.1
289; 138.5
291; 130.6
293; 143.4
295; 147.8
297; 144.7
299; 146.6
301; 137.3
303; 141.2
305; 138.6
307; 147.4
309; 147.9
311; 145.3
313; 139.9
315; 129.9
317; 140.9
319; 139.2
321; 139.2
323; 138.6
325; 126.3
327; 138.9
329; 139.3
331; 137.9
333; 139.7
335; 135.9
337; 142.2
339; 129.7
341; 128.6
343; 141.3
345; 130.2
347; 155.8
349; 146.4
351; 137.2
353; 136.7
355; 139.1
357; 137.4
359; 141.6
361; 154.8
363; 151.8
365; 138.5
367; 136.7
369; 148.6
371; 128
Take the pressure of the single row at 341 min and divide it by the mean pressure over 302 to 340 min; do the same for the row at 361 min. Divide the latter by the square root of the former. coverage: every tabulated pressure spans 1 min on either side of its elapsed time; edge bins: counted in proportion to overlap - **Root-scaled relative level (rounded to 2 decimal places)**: 1.16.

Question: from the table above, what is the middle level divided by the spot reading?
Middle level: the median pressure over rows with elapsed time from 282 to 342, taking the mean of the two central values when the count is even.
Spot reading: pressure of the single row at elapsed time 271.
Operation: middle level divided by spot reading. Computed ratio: 0.98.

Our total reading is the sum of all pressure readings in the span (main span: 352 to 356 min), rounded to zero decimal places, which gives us 276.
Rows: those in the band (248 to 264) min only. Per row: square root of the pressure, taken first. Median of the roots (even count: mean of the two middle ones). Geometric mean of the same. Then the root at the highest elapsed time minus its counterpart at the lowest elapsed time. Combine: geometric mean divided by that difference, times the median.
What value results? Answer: 611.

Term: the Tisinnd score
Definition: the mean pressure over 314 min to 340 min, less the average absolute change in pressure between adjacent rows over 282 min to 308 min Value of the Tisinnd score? 131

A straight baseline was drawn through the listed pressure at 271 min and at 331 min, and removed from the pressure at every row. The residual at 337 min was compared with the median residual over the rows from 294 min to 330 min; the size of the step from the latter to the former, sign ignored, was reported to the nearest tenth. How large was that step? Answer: 3.8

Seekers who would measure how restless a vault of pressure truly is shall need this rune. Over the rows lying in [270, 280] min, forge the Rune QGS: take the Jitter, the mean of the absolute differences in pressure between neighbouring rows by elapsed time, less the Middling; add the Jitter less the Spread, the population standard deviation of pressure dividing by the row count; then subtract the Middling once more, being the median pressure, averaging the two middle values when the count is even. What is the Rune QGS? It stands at -275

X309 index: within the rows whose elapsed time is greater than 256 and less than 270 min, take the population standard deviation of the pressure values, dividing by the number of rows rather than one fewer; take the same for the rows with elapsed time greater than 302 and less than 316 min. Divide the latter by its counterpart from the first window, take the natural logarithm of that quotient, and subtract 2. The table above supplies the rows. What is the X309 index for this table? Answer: -1.4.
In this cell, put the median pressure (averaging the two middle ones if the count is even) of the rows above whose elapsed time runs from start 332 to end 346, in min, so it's 136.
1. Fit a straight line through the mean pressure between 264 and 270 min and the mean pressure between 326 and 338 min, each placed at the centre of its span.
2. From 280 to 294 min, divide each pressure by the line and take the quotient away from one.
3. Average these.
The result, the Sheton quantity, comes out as 0.028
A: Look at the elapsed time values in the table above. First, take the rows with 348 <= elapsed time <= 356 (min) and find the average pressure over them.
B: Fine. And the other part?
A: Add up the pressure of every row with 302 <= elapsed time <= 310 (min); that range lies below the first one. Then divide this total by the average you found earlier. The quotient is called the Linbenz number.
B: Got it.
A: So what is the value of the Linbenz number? 4.11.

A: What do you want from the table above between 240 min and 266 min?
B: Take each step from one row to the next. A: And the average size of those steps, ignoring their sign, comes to 8.6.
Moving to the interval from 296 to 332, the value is 5.0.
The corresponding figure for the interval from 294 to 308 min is 4.9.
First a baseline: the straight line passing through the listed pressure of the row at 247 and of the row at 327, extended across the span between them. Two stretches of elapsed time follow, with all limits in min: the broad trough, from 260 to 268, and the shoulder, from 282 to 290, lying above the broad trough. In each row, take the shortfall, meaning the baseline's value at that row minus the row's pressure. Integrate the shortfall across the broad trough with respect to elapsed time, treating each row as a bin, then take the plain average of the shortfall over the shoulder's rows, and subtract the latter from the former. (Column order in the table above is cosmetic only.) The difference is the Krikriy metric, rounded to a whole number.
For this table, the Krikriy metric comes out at 69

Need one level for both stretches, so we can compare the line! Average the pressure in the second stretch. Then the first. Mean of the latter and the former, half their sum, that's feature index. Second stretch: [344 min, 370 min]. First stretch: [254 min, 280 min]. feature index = 142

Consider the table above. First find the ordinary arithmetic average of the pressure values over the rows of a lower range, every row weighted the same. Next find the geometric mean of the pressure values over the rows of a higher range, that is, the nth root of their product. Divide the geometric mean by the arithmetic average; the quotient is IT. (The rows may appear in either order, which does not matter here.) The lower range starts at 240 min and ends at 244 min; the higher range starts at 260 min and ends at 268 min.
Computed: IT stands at 1.01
